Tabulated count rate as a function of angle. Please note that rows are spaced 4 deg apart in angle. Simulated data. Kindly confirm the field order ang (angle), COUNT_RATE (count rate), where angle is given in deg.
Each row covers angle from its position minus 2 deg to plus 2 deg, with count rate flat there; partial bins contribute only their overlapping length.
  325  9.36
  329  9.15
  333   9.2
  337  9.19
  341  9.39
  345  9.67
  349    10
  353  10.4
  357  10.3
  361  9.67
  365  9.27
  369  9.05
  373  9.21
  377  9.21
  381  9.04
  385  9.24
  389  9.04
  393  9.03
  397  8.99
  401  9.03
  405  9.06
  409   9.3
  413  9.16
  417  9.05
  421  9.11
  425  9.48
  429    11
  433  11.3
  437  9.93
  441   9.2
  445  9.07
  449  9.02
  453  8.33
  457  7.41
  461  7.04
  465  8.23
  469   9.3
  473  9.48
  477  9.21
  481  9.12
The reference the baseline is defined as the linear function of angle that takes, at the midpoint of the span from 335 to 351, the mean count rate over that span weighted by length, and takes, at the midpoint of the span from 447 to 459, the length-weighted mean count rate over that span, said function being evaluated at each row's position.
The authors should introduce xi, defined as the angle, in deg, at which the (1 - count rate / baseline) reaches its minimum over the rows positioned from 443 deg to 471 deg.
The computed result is 469 deg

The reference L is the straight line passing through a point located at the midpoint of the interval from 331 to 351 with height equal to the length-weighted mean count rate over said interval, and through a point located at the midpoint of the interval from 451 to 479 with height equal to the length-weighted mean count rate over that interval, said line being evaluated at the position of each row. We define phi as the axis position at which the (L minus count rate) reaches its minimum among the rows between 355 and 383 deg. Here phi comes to 357 deg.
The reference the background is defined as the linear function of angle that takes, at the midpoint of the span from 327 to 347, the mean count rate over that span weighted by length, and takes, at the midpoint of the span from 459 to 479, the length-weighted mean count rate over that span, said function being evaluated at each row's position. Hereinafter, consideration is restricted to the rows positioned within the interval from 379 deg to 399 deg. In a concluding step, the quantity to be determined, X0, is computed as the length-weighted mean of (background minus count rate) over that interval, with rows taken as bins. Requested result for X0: -0.01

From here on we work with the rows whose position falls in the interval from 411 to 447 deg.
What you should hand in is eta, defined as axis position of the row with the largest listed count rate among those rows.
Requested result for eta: 433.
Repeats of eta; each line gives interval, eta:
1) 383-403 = 385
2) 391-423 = 409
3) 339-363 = 353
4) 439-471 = 469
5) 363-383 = 365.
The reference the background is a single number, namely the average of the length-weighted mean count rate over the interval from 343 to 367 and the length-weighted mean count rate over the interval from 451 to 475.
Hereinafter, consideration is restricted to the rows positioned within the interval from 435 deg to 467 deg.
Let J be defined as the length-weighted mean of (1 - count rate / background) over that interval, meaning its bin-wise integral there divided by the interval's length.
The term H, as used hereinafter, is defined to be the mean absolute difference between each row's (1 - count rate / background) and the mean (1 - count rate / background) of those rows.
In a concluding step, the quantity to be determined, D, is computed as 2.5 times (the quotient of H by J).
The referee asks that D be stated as 3.4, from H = 0.09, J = 0.06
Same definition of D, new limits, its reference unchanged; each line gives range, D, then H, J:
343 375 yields -1.7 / 0.04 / -0.07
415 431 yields -2.9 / 0.07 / -0.06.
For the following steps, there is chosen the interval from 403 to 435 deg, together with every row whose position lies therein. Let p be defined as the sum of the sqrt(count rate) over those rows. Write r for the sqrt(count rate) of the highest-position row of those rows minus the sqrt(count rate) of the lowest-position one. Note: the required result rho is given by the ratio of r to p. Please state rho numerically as 0.014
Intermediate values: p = 25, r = 0.35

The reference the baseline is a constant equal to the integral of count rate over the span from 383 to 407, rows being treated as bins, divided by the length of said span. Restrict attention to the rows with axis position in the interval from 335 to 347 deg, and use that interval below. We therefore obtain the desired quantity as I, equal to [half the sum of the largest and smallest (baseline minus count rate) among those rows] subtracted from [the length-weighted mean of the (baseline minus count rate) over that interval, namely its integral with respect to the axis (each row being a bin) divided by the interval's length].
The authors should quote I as 0.01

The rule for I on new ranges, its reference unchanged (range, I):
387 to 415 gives 0.06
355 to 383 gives 0.28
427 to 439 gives -0.13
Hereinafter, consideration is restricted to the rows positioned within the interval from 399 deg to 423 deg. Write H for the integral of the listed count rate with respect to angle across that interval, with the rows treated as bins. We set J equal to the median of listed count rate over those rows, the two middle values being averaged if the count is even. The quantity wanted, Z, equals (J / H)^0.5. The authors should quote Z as 0.204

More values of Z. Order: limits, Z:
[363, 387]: 0.205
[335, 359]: 0.204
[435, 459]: 0.207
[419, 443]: 0.201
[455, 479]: 0.207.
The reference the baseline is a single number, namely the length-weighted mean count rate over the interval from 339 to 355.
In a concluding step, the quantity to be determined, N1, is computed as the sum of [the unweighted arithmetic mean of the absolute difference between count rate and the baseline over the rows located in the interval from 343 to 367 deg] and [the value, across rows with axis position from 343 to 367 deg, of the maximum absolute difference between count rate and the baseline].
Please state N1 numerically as 0.9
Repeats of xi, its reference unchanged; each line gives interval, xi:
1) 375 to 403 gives 385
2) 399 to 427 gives 425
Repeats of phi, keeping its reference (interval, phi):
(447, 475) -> 473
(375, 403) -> 385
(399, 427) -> 425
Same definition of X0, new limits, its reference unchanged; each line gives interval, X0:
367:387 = -0.03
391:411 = -0.09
